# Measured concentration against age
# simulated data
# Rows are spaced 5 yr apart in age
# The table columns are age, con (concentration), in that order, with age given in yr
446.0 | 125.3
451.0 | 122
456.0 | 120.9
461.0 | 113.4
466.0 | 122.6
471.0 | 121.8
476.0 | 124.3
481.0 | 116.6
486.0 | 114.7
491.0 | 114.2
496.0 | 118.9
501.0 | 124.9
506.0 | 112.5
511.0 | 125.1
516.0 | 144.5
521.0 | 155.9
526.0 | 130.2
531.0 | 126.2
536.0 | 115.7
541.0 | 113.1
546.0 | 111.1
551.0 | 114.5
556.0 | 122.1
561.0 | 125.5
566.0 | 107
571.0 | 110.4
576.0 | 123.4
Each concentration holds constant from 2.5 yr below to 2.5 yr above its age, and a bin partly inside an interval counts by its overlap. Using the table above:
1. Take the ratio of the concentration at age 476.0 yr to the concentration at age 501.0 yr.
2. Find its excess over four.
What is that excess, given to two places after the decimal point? -3.00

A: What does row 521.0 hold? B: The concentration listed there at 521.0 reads 155.9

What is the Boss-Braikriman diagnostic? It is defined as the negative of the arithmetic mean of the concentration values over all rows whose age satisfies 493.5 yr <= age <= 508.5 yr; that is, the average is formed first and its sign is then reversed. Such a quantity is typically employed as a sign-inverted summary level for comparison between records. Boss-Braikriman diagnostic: -119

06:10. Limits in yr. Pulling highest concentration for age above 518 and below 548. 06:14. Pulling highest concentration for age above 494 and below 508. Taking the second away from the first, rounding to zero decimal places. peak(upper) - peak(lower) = 31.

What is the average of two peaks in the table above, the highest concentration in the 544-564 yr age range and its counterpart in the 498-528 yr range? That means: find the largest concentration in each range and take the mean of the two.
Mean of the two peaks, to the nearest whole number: 141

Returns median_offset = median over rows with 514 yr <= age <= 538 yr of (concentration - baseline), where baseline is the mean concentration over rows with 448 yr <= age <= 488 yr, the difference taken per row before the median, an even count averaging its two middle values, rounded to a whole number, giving 11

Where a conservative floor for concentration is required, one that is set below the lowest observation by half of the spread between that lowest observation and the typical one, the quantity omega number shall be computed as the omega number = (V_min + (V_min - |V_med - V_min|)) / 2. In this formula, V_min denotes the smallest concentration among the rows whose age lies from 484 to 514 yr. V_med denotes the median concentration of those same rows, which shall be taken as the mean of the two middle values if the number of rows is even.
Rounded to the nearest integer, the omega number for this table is 110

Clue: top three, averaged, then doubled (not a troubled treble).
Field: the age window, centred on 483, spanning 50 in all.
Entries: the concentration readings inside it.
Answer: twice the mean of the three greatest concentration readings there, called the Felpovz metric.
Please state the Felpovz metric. 248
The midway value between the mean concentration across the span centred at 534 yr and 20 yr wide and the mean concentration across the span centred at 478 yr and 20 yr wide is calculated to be 120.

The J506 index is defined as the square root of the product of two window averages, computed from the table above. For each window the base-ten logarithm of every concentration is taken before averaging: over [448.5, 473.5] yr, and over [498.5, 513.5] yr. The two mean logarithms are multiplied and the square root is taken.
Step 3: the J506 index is 2.08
